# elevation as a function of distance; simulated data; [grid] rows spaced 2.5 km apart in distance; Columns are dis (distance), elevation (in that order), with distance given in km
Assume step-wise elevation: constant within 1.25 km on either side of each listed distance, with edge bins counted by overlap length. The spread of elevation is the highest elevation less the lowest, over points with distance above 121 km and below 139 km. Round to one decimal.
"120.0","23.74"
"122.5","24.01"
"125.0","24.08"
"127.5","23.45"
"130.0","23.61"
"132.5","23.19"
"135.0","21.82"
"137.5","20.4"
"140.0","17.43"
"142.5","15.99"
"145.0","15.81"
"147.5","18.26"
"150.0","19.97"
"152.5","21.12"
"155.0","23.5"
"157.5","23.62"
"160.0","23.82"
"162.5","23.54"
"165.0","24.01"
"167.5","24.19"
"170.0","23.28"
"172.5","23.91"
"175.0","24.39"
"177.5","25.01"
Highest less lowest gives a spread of 3.7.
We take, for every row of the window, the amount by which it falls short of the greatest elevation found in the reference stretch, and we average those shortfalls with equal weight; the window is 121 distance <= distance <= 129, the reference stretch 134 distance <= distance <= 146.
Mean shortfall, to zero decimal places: -2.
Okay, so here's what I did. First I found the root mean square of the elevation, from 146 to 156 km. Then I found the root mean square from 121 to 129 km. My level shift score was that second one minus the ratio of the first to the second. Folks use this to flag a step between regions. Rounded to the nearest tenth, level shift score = 23.0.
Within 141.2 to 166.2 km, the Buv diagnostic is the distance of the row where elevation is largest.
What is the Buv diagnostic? 165.0 km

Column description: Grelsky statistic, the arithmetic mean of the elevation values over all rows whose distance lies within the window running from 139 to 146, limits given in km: 16.4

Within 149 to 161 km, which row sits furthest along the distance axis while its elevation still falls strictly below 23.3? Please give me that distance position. 152.5 km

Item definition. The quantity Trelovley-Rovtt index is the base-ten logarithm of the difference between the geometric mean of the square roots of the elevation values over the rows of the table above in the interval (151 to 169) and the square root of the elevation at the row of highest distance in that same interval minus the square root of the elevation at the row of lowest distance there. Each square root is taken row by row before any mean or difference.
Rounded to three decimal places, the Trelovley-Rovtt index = 0.654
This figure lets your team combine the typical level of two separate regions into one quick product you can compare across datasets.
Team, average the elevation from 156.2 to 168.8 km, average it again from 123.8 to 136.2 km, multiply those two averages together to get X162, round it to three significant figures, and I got 554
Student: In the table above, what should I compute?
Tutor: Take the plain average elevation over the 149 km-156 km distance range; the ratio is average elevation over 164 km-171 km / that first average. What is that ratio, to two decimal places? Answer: 1.11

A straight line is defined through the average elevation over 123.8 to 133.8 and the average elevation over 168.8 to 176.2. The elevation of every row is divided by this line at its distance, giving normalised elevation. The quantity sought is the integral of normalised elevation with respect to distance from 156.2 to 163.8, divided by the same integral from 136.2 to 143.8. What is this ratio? 1.31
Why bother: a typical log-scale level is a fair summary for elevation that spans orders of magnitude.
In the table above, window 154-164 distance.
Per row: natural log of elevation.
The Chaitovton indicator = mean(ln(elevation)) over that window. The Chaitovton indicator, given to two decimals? 3.16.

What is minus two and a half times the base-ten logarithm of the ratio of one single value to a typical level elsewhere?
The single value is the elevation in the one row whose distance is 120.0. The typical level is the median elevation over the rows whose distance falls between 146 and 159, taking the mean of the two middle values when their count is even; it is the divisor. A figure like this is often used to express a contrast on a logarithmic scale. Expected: -0.13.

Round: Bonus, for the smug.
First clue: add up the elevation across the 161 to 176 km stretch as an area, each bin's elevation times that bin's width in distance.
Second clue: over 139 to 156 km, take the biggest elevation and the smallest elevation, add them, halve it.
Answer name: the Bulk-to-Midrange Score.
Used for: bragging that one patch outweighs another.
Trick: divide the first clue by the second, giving 18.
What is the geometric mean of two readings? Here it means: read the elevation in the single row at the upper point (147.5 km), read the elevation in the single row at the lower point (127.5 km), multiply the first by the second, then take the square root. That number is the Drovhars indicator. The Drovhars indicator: 20.7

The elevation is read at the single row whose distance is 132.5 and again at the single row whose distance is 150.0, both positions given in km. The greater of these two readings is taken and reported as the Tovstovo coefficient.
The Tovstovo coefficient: 23.19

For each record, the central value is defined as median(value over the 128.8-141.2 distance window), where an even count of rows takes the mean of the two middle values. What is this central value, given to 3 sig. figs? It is 21.8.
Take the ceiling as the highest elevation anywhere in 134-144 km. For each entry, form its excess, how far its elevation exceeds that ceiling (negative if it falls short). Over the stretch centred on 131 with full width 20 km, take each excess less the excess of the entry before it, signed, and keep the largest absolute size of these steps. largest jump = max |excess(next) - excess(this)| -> 3.0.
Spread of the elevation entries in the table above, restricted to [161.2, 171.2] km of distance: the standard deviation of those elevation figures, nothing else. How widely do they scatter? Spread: 0.4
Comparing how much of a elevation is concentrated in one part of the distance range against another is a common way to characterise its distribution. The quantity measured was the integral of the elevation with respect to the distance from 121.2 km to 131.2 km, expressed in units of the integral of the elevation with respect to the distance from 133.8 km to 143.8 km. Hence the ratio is 1.26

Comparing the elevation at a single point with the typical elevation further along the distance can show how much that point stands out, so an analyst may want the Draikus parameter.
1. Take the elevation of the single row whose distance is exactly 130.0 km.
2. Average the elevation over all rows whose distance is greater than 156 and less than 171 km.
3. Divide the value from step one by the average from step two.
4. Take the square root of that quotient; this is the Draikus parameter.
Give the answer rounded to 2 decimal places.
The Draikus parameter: 1.00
